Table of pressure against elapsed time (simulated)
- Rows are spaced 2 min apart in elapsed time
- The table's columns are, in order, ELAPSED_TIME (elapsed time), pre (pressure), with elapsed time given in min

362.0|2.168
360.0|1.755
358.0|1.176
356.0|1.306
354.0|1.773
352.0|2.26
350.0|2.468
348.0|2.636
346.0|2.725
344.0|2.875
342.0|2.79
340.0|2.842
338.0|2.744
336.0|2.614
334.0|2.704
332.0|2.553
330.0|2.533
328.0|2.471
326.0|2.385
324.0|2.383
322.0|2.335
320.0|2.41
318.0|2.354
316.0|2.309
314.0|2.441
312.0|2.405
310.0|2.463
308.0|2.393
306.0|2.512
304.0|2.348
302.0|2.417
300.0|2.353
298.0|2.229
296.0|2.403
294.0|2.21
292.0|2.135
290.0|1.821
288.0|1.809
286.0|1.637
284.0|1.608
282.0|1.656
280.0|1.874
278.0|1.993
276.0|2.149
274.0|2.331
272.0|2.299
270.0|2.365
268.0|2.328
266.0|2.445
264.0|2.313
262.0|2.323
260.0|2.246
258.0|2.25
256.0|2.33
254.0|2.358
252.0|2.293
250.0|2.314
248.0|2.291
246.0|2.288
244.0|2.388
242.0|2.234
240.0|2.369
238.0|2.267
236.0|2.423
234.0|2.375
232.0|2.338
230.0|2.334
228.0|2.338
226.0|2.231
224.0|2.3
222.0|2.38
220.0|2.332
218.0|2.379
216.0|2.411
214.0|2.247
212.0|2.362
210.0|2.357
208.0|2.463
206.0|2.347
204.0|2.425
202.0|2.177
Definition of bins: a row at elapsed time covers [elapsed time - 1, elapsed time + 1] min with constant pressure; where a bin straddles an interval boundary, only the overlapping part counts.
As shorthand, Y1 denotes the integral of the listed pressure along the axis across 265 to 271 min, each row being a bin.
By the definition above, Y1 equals 14.3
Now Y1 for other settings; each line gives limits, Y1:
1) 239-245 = 14.0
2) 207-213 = 14.4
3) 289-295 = 12.3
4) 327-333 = 15.1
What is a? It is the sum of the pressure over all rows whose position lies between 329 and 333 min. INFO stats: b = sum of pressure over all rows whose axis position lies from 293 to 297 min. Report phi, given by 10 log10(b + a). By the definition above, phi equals 9.9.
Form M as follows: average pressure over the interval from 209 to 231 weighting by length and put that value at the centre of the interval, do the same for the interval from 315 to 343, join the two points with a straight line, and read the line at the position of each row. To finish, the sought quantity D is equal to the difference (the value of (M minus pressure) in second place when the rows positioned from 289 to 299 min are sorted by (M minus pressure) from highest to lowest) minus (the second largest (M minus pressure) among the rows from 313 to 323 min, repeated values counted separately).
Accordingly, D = 0.15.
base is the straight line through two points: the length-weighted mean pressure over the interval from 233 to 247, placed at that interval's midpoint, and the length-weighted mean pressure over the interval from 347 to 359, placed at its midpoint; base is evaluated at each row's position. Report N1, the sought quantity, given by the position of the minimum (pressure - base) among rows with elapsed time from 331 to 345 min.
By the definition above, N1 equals 332.0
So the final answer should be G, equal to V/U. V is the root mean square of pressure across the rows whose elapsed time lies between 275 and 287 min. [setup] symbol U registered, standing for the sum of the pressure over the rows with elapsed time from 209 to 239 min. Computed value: 0.052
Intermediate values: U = 35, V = 1.83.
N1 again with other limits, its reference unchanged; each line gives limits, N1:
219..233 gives 226.0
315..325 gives 316.0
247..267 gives 258.0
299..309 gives 300.0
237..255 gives 242.0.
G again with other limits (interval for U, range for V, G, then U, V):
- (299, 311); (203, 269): 0.161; 14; 2.34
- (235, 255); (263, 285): 0.092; 23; 2.14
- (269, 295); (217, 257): 0.090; 26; 2.33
